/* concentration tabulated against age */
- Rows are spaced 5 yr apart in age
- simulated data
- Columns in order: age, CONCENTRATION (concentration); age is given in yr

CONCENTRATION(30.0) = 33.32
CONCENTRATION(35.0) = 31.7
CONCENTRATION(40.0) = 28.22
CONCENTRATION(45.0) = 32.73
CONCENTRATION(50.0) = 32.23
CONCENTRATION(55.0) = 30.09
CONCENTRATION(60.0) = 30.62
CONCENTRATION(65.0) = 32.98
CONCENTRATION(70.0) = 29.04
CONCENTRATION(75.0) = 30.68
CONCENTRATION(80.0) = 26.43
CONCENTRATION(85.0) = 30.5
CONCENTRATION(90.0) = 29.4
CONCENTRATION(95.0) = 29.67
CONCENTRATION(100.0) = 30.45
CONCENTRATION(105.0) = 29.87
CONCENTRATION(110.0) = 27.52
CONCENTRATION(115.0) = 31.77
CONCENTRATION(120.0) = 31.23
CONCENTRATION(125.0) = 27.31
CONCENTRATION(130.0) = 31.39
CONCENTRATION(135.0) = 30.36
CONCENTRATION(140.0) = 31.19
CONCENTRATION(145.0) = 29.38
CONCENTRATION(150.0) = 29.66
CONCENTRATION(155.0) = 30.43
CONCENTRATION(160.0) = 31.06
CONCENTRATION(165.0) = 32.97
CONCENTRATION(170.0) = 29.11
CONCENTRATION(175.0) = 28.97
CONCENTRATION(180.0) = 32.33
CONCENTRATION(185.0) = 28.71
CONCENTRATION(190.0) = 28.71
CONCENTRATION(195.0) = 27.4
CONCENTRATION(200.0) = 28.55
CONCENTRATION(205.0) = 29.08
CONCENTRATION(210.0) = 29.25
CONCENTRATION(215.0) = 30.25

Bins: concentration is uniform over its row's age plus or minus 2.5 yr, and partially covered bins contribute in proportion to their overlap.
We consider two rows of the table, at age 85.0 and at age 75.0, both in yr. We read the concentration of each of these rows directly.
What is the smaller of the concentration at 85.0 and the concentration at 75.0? 30.50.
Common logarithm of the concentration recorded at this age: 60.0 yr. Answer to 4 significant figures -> 1.486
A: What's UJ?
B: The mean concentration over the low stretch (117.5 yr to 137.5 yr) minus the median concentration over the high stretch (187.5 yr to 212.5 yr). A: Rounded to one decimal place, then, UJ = 1.4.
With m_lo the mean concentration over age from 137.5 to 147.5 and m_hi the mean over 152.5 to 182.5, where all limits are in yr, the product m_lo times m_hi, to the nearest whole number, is 933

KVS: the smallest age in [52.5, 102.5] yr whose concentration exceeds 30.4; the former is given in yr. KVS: 60.0 yr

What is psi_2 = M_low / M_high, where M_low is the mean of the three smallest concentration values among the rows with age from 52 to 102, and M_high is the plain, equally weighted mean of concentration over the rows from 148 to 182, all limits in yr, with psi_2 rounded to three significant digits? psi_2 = 0.923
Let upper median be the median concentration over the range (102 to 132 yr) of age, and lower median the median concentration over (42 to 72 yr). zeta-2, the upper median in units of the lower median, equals 0.97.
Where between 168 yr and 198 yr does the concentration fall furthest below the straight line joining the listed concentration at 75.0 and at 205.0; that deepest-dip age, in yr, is 195.0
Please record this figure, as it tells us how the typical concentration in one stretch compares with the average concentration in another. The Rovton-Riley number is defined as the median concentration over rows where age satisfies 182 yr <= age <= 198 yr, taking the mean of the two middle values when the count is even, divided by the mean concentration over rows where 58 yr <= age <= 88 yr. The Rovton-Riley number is 0.956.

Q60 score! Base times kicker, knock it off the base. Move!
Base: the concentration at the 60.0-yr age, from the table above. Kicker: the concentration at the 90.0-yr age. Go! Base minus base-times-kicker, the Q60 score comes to -870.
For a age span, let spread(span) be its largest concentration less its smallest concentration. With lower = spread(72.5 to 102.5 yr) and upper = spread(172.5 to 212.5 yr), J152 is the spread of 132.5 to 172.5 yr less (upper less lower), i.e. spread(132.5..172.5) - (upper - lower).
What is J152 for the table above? 3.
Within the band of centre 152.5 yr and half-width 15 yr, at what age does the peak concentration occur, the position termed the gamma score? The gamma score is 165.0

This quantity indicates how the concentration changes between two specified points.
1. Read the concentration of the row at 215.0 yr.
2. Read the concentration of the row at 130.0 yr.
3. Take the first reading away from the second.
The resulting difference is 1.1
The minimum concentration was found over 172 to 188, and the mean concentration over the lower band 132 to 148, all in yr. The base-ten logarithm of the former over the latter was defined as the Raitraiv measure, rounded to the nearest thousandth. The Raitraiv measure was -0.024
